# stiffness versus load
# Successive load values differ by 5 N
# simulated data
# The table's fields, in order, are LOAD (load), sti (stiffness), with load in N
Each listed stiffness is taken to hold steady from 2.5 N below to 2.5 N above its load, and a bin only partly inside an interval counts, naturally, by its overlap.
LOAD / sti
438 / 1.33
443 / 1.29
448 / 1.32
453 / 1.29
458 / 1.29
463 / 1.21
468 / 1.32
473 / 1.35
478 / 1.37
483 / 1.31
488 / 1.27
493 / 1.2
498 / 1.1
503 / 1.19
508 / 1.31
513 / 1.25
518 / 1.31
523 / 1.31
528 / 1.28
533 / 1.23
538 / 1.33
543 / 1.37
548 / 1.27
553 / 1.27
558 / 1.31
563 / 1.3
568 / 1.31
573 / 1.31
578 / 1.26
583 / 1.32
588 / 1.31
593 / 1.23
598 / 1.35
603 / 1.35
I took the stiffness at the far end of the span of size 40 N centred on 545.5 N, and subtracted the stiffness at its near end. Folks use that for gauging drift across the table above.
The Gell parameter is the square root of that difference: 0.14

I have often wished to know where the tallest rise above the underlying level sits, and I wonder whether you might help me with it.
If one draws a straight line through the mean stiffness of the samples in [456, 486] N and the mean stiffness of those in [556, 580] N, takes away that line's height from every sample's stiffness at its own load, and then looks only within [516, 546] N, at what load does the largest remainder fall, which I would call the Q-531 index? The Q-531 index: 543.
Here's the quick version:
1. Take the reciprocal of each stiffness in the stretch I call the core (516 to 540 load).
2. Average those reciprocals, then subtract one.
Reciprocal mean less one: -0.225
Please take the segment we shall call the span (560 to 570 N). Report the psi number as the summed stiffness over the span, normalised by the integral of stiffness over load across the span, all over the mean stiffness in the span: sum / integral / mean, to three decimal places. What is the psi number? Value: 0.153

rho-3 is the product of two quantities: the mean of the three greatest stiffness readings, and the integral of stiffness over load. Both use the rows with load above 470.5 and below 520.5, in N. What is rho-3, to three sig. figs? 85.0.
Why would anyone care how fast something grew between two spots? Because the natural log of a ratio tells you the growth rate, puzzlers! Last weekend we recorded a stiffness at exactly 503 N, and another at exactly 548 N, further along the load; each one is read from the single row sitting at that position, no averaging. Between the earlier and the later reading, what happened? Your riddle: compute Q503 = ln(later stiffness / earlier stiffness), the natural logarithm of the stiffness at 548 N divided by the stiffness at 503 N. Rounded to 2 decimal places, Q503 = 0.07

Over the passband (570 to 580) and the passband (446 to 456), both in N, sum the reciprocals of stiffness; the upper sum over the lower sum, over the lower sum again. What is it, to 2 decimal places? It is 0.66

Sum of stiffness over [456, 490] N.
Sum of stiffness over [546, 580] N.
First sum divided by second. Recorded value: 1.010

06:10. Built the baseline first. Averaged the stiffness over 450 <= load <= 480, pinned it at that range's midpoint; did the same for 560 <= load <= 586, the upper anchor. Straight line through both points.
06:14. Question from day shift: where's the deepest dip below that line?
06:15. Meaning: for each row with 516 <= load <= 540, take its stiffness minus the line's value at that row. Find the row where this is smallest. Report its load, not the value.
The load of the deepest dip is 533 N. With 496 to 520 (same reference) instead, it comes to 498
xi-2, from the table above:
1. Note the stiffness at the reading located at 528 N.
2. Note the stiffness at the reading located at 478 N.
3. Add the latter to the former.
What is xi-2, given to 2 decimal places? 2.65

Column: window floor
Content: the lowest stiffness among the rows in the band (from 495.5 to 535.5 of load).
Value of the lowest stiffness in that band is 1.1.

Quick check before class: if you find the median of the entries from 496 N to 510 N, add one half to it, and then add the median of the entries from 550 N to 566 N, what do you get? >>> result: 2.99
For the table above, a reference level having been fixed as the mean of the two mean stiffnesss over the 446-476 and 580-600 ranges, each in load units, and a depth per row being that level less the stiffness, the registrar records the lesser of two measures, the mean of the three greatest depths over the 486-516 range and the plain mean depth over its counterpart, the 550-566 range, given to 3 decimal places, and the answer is 0.006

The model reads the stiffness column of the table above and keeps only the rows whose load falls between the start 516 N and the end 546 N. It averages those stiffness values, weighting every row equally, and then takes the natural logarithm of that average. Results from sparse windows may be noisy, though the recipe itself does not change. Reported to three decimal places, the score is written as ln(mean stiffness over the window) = 0.266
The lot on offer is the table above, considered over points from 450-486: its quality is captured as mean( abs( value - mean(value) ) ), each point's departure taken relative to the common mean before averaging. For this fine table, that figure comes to 0.036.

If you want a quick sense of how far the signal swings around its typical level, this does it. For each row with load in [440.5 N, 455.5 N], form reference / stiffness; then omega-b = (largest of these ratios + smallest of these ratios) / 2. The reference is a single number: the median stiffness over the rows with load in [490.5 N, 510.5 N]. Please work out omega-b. 0.916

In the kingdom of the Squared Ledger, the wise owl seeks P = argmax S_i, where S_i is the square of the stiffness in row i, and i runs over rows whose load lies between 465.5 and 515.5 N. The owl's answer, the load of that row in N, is 478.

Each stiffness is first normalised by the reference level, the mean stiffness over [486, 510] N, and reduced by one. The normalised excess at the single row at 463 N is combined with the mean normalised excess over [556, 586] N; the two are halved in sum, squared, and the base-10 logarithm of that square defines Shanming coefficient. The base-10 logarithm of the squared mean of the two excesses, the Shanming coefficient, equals -2.9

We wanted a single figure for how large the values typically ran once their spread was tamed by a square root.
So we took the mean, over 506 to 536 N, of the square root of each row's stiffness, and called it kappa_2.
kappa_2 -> 1.13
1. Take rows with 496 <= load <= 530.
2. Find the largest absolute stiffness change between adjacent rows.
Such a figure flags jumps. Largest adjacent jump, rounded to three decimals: 0.120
